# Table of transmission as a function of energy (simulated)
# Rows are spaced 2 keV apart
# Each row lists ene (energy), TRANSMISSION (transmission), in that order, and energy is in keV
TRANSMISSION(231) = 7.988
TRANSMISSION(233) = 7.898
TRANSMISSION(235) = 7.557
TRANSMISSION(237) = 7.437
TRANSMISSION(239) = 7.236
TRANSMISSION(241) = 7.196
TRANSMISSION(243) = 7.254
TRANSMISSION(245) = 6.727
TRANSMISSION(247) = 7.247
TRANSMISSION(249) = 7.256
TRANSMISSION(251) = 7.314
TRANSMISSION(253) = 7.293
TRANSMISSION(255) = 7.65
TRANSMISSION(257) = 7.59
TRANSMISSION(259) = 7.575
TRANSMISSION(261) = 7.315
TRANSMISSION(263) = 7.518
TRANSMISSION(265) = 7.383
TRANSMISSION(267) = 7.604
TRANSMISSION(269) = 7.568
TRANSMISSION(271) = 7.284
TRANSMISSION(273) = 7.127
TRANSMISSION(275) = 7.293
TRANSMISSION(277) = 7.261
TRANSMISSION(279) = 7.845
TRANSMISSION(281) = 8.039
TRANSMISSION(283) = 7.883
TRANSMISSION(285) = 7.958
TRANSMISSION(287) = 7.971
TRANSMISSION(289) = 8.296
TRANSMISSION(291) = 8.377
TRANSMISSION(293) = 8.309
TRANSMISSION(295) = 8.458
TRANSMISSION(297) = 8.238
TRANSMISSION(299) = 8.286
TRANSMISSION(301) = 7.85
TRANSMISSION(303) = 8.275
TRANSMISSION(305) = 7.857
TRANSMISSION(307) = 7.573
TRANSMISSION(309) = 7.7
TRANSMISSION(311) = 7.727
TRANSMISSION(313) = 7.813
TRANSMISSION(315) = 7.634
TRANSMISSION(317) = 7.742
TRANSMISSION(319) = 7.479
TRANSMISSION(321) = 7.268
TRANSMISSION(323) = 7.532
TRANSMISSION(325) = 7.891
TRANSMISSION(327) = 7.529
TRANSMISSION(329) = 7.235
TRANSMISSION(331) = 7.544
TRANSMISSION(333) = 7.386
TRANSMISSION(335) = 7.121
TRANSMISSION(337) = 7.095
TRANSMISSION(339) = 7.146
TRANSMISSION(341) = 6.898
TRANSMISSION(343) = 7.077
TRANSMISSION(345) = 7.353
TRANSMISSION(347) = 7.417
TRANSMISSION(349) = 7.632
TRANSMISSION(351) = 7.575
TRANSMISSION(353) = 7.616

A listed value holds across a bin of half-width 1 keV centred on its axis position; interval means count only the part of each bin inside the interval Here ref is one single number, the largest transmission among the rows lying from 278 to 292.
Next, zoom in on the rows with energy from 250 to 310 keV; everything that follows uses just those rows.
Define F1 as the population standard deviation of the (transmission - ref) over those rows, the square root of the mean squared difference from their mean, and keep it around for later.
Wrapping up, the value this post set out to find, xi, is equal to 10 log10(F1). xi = -4.1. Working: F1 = 0.39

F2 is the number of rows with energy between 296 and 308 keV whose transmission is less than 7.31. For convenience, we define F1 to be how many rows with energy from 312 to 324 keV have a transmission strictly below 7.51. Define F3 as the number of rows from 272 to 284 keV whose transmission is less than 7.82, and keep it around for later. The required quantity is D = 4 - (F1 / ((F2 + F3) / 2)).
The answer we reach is 2.7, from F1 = 2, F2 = 0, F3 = 3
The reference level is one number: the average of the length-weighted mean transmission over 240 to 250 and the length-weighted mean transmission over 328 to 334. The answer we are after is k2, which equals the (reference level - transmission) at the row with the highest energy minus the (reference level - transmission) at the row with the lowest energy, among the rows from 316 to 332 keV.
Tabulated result 0.20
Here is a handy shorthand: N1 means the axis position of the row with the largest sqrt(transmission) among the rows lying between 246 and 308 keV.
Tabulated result 295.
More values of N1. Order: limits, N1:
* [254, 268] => 255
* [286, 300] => 295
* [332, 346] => 333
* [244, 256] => 255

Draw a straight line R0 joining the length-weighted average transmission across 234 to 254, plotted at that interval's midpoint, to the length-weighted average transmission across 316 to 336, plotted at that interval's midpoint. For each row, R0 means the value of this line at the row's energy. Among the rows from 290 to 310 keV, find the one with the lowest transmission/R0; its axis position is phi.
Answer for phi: 307 keV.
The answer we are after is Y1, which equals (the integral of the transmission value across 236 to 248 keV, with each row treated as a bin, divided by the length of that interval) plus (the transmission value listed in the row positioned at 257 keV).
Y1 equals 14.8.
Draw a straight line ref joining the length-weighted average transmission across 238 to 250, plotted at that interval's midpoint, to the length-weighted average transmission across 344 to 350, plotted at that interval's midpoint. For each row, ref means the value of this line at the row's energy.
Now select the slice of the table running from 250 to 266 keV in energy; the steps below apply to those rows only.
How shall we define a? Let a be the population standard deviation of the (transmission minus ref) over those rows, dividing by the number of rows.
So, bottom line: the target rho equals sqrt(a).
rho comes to 0.366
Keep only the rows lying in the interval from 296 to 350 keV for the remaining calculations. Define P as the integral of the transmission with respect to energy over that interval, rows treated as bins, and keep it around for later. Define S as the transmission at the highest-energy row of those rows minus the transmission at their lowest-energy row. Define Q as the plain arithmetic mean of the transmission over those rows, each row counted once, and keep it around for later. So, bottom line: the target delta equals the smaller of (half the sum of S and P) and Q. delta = 7.57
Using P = 409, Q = 7.57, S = -0.6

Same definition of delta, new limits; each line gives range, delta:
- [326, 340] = 7.29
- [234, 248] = 7.24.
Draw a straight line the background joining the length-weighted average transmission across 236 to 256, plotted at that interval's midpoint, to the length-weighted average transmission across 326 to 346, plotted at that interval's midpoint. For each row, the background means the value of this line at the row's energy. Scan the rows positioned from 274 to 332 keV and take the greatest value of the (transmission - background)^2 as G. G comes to 1.5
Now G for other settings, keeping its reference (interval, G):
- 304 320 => 0.4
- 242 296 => 1.5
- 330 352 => 0.2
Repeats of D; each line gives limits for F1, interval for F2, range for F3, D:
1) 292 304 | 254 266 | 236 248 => 4.0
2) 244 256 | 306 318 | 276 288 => -6.0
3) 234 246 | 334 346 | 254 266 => 3.1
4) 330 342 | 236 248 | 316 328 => 3.0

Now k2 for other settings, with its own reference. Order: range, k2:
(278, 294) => -0.46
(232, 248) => 0.65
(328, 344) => 0.16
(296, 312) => 0.51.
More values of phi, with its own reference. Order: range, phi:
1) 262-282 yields 273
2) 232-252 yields 245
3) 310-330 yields 329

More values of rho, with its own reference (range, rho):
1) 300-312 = 0.477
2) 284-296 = 0.429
